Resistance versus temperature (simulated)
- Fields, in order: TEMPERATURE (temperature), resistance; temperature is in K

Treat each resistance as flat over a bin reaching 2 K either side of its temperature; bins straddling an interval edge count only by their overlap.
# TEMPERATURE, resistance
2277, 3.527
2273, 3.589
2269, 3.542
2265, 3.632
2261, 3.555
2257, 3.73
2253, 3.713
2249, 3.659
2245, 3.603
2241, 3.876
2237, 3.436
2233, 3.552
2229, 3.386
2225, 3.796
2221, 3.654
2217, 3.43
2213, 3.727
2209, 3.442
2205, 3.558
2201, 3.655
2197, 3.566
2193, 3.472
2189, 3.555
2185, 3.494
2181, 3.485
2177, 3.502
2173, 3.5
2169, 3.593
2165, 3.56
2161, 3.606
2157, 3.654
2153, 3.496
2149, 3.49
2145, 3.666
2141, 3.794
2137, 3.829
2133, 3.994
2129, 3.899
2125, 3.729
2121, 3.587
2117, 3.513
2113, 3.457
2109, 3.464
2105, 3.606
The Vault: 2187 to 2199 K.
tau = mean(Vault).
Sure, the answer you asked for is 3.53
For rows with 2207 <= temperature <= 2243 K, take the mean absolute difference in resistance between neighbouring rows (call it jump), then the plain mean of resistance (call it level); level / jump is 14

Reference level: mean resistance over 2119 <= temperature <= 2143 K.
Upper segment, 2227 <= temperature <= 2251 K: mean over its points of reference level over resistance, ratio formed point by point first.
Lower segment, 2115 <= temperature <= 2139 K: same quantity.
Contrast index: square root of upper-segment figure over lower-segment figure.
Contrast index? 1.024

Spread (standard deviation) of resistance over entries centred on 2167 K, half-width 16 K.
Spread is 0.06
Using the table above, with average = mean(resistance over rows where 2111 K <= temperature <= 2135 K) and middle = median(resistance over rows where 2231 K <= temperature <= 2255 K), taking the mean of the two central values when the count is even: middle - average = -0.07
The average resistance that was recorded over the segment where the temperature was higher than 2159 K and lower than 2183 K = 3.54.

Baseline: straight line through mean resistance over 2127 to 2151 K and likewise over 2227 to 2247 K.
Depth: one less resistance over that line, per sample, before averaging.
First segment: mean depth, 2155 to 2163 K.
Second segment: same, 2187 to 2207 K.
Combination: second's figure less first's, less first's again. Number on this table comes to -0.031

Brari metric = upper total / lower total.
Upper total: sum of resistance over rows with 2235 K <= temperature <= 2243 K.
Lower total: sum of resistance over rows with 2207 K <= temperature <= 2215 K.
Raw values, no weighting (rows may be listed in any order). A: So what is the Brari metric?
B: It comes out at 1.02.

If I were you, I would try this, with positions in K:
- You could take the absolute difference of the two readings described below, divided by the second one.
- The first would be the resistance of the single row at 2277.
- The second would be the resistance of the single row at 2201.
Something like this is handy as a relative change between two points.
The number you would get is 0.035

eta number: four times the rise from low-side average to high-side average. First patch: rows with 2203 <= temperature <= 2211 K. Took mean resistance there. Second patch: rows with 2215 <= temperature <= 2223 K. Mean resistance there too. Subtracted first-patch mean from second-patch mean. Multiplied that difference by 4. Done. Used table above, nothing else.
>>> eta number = 0.17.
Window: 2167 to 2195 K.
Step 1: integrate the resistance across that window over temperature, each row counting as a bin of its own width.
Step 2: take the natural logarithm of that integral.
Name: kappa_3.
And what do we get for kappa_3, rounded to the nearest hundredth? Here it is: 4.59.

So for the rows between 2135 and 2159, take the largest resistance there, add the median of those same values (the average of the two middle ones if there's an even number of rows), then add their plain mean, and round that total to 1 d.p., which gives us 11.1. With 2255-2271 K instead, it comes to 10.9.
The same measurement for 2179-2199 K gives 10.6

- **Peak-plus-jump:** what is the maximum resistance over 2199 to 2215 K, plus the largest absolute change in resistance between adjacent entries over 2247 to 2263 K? 3.90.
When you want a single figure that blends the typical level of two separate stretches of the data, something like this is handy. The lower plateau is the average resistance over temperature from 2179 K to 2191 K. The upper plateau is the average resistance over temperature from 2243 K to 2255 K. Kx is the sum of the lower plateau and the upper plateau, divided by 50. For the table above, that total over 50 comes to 0.143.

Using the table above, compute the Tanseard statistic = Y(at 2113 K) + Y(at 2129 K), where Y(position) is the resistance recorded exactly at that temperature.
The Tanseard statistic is 7.36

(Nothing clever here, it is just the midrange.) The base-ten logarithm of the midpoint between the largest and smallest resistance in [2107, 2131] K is 0.566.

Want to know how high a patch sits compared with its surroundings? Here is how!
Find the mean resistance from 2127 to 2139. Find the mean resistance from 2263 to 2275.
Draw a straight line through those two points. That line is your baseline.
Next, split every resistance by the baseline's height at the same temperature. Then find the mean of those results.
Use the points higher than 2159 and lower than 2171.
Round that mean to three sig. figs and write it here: 0.936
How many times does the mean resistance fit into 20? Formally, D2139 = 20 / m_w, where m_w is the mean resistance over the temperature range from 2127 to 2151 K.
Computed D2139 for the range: 5.29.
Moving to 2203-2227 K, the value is 5.55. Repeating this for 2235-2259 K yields 5.45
